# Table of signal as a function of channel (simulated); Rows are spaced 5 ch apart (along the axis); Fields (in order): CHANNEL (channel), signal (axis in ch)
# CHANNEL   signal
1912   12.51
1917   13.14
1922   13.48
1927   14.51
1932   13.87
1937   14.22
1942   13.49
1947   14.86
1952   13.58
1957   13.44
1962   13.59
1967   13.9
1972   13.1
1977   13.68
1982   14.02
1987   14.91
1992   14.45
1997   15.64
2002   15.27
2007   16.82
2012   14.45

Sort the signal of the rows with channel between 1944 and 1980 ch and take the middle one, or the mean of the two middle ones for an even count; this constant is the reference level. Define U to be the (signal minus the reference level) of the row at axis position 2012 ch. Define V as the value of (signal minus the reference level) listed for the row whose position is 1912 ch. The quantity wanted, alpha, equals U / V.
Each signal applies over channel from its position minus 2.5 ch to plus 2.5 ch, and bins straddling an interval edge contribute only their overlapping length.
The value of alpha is -1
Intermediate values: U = 0.9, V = -1.1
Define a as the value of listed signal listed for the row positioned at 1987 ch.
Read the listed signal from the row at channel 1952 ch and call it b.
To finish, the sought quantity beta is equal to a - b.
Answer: 1.3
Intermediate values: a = 14.91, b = 13.58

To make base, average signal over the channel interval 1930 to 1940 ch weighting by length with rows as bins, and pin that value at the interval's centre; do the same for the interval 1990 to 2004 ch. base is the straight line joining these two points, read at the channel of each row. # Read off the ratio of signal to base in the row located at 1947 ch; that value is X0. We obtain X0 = 1.04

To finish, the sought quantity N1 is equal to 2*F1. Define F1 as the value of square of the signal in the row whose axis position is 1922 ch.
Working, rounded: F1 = 182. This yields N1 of 363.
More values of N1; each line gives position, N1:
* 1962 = 369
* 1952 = 369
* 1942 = 364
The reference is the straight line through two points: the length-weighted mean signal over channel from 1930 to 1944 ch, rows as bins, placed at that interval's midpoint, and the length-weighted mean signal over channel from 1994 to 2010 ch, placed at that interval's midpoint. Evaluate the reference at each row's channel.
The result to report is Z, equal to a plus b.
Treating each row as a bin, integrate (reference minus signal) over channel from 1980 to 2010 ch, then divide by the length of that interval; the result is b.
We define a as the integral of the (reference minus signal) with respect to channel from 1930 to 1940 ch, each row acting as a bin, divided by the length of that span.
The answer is 0.2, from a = -0.2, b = 0.4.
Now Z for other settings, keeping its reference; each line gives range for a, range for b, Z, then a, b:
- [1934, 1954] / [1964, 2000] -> 1.0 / 0.0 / 1.0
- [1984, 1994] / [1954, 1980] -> 2.0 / 0.8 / 1.2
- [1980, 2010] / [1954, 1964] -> 1.4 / 0.4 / 1.0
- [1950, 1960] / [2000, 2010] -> 0.8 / 0.9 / -0.1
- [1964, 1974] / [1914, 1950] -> 1.1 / 1.3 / -0.2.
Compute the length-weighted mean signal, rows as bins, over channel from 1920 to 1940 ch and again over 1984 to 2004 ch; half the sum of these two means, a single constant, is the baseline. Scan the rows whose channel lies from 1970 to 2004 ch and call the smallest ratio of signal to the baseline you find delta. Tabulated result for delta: 0.902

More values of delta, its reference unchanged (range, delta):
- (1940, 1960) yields 0.925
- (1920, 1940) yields 0.928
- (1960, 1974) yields 0.902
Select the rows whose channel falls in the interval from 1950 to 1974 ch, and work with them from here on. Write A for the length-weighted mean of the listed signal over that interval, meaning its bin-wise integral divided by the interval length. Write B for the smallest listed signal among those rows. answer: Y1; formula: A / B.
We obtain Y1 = 1.03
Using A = 13.5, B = 13.1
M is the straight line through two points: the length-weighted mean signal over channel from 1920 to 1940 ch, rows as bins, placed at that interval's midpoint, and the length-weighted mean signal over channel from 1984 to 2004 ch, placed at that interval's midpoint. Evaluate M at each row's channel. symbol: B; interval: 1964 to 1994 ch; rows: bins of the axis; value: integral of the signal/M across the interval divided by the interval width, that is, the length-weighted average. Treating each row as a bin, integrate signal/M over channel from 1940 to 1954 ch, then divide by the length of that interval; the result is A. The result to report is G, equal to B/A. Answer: 0.96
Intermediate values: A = 0.98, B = 0.95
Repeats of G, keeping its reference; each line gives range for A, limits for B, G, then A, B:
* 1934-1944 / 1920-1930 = 1.03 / 0.98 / 1.01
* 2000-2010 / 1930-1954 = 0.94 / 1.05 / 0.99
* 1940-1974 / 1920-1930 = 1.06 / 0.95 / 1.01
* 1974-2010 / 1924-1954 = 1.00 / 0.99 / 0.99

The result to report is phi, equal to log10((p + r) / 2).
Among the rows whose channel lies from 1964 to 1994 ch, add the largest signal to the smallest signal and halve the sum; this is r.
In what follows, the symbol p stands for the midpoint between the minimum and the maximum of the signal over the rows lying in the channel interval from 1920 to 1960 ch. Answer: 1.15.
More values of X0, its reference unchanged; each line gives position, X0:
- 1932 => 0.99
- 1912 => 0.92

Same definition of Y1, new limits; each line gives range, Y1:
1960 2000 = 1.08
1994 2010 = 1.04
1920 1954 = 1.04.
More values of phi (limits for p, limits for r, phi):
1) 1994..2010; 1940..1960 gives 1.18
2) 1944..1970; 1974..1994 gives 1.15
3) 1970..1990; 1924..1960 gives 1.15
